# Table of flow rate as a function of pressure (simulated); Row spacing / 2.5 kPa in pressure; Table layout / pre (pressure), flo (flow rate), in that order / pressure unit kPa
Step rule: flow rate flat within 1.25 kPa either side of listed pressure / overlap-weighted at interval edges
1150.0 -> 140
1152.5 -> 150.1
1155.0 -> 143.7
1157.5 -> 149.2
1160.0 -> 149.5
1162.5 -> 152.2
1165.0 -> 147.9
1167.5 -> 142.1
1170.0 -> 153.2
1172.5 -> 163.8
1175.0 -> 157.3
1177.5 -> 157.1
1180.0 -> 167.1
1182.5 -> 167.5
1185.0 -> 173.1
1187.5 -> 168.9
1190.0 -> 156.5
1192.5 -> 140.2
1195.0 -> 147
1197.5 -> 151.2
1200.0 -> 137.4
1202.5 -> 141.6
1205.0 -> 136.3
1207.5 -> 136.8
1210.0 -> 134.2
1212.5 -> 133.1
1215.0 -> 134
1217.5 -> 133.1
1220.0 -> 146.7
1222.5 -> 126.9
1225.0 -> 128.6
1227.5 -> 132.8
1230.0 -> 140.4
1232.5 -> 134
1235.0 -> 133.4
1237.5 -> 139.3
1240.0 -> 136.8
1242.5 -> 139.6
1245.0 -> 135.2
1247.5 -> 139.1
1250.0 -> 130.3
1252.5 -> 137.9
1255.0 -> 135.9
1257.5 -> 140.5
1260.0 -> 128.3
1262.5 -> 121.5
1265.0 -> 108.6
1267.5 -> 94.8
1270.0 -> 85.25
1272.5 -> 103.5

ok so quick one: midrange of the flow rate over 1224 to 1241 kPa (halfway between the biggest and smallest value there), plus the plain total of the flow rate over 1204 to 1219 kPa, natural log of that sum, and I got 6.85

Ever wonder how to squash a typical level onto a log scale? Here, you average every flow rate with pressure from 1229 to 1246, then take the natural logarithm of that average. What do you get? 4.92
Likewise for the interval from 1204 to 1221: 4.91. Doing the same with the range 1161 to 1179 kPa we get 5.03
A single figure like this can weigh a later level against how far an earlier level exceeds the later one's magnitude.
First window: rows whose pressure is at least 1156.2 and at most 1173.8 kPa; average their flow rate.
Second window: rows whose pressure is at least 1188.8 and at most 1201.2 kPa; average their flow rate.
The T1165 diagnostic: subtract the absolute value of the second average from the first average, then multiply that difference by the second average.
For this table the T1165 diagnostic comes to 684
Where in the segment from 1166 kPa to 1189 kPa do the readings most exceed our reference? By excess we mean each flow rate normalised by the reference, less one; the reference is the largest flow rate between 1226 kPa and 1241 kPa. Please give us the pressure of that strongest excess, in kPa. 1185.0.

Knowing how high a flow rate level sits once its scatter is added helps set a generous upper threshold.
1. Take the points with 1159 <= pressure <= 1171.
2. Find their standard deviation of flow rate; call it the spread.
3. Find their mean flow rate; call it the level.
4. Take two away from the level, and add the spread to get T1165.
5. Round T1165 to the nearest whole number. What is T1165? 151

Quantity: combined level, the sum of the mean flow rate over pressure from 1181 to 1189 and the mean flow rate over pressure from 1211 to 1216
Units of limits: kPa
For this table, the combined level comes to 303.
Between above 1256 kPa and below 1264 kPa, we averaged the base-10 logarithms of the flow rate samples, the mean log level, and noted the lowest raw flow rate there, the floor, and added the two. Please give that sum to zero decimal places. 124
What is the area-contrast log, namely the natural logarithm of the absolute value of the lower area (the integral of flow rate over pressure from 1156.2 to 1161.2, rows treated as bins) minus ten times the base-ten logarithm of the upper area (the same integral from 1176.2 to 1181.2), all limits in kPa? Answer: 6.58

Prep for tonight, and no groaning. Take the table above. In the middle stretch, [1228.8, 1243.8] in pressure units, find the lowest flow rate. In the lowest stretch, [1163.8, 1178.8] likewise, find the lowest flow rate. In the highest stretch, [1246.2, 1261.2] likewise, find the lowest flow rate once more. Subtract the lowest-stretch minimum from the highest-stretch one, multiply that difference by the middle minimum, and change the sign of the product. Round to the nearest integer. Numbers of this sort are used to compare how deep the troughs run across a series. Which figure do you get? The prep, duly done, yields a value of 1841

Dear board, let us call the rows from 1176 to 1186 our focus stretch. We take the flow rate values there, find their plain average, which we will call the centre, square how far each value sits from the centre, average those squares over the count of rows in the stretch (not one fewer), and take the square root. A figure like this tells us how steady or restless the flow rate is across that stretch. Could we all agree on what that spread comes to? 5.8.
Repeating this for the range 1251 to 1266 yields 11.0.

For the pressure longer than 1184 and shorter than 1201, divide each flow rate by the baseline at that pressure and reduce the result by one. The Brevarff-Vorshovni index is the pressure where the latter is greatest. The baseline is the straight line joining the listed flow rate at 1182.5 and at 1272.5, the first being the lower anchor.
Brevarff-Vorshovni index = 1185.0 kPa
